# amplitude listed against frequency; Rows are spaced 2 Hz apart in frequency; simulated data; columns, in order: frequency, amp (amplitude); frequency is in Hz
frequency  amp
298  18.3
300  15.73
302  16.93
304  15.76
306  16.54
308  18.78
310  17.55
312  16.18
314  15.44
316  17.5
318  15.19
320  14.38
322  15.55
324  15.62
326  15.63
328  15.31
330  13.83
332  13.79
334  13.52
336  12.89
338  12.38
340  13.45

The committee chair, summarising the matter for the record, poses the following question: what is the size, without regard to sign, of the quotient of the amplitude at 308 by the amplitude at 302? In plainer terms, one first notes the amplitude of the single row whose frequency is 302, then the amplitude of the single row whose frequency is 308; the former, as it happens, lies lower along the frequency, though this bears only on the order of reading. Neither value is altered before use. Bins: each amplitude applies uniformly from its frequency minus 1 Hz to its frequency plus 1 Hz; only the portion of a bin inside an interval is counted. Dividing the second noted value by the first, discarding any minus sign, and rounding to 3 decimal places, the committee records 1.109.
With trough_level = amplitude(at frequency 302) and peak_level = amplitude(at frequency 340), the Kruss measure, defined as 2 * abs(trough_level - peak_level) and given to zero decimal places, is 7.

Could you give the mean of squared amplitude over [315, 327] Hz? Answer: 246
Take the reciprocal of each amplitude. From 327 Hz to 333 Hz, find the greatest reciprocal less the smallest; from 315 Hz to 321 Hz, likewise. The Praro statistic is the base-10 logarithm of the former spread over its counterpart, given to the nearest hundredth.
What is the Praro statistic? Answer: -0.24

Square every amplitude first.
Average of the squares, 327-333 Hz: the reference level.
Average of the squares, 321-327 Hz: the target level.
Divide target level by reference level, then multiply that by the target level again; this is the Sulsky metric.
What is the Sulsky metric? 289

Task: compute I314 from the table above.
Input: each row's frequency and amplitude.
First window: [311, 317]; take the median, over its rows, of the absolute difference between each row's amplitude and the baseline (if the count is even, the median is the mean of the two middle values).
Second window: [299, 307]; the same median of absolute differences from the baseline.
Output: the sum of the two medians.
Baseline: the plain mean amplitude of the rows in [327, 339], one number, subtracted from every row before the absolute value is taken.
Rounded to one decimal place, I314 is 5.1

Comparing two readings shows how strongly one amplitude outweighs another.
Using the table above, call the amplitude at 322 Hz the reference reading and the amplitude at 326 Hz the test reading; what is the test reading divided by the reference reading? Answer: 1.01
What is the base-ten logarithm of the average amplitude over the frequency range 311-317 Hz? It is 1.21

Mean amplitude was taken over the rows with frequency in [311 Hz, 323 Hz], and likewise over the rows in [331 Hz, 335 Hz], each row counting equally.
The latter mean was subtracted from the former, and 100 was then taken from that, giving -98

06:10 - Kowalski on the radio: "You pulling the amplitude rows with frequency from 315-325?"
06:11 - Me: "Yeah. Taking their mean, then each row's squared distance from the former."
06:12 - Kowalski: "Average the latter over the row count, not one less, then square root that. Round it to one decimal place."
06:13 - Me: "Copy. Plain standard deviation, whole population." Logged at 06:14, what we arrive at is 1.0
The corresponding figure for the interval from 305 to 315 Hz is 1.2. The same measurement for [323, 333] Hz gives 0.8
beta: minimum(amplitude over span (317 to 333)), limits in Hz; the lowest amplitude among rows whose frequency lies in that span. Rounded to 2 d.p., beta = 13.79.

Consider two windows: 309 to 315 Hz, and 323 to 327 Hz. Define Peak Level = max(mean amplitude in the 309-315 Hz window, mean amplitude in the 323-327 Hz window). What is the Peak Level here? 16.4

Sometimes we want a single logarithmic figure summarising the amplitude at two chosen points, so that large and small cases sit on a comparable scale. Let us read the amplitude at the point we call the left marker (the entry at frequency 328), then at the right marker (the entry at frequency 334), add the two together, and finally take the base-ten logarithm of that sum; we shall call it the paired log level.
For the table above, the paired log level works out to 1.46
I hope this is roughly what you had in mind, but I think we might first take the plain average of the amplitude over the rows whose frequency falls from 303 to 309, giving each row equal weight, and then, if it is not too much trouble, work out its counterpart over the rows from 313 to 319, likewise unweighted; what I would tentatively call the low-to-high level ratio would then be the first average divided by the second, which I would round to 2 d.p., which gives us 1.06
